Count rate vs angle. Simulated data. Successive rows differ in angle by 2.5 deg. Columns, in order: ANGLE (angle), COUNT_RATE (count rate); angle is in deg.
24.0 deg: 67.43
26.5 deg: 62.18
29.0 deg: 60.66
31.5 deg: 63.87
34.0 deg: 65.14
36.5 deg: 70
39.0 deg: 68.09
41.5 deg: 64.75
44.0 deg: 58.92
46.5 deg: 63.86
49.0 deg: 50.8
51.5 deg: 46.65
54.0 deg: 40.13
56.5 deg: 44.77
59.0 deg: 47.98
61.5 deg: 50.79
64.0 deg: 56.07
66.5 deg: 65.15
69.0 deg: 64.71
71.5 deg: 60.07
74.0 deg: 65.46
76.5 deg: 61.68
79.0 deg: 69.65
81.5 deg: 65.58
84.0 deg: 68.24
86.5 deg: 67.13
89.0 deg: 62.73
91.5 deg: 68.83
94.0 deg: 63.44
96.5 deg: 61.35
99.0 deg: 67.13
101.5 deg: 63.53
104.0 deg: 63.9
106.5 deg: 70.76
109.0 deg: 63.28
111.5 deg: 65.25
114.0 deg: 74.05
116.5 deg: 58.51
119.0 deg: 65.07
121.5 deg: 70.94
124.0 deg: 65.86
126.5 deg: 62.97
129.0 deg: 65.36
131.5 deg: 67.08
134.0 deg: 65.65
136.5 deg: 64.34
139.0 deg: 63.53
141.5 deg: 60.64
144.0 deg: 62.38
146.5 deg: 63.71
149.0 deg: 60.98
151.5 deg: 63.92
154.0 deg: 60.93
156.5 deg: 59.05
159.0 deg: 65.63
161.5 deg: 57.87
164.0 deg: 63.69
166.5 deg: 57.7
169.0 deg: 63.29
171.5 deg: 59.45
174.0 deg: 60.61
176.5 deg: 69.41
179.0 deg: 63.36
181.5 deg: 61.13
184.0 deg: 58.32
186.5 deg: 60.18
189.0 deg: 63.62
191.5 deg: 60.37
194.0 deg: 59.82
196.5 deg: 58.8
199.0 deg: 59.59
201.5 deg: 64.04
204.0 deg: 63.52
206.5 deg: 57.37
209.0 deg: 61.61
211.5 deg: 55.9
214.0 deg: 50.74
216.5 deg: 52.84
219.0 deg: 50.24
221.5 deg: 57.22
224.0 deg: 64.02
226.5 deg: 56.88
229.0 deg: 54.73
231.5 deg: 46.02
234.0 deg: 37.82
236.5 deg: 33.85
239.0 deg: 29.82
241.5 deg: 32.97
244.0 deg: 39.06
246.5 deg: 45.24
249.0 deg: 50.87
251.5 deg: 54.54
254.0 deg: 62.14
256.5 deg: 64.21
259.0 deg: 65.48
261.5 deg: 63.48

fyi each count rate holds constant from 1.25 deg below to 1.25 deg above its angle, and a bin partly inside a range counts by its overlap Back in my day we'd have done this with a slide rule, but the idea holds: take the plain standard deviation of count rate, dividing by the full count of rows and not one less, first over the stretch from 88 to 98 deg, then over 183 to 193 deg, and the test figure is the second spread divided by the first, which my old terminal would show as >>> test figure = 0.67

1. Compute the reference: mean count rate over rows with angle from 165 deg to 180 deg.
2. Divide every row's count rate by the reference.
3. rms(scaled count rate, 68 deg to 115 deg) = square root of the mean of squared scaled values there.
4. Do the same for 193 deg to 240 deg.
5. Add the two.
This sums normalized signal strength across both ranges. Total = 1.93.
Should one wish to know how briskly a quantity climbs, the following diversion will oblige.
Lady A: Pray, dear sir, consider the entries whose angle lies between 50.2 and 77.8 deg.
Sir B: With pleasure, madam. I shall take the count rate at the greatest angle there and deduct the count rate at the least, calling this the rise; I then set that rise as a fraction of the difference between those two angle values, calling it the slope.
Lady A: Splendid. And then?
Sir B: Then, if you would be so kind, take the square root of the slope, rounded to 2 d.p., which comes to 0.78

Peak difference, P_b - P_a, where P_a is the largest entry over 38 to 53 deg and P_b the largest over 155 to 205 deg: 1.3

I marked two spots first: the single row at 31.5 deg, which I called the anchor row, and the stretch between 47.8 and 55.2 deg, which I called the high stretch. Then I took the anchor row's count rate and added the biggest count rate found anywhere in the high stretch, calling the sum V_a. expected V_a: 115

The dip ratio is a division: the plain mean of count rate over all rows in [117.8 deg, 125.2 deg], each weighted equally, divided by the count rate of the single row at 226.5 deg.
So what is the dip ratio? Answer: 1.18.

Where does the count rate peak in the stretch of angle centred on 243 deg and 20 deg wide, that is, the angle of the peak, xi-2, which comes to 251.5 deg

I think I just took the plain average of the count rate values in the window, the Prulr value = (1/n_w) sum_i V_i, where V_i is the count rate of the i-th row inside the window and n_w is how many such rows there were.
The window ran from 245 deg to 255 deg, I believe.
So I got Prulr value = 53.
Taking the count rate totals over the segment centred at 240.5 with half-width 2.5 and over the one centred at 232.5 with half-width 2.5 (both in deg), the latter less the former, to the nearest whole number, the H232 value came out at 21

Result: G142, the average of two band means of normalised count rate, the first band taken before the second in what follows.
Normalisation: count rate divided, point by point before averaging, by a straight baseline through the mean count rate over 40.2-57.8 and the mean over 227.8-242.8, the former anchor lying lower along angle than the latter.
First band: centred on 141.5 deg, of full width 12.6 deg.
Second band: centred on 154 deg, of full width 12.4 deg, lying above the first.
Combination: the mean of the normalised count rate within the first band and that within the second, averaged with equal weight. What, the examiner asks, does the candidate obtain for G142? 1.37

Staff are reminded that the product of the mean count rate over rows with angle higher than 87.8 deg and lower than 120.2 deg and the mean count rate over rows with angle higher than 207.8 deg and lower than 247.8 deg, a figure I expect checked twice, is 3134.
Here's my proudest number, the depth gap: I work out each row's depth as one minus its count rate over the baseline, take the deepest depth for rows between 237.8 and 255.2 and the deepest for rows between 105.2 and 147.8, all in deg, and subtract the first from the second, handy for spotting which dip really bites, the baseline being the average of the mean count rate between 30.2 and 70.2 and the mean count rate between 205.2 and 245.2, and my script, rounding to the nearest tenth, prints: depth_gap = -0.5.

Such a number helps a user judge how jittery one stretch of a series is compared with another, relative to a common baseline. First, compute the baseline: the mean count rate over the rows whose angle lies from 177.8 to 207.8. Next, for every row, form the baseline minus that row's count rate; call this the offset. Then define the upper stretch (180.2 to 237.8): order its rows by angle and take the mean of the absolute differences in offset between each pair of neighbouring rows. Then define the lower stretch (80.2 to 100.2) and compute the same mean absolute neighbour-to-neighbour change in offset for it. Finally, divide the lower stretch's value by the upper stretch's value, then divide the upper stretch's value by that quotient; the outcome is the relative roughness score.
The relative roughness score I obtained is 4.1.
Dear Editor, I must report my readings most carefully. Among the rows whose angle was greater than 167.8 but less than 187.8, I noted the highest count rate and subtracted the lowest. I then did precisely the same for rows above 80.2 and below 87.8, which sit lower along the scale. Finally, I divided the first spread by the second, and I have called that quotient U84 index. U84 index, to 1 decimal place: 4.2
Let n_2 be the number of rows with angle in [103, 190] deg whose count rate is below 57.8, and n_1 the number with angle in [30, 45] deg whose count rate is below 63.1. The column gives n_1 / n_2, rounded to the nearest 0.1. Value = 1.0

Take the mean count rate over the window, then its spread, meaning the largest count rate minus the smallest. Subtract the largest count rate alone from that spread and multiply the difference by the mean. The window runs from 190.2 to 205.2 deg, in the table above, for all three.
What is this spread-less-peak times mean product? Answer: -3588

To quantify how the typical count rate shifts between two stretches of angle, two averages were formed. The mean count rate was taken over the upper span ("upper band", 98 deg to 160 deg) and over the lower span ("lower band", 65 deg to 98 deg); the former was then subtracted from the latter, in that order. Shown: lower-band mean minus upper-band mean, 0.3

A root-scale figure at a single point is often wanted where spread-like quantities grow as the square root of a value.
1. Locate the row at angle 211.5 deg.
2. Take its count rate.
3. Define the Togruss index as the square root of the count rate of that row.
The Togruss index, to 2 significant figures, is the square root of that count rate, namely 7.5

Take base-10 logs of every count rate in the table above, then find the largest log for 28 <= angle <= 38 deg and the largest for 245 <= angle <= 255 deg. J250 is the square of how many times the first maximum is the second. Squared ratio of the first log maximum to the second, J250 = 1.06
